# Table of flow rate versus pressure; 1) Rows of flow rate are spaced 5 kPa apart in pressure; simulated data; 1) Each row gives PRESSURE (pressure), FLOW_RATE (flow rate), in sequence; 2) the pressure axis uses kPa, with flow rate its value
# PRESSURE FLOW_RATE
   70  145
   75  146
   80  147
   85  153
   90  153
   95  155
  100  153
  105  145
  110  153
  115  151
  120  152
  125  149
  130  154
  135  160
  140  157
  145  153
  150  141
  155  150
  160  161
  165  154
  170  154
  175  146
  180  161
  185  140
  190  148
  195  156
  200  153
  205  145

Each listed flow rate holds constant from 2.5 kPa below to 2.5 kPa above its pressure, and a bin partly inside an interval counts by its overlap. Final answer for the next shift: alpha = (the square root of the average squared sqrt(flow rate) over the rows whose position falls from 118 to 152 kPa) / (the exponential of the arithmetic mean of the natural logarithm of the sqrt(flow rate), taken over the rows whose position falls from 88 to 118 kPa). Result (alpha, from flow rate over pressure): 1.00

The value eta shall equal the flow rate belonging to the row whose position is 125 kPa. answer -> 149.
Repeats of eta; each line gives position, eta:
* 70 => 145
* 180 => 161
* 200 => 153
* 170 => 154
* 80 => 147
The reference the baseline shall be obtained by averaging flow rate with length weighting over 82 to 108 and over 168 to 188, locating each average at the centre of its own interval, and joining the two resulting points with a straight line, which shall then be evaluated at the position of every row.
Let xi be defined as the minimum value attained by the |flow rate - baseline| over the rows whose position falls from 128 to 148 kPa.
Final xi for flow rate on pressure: 2.3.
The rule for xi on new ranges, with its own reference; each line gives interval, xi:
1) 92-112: 1.4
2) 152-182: 0.6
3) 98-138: 0.3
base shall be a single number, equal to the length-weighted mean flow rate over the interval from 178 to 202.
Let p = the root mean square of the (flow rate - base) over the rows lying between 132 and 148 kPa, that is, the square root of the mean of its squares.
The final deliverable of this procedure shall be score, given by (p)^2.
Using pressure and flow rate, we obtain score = 36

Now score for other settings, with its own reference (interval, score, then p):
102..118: 14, 3.8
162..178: 14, 3.8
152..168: 34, 5.8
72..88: 17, 4.1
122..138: 29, 5.4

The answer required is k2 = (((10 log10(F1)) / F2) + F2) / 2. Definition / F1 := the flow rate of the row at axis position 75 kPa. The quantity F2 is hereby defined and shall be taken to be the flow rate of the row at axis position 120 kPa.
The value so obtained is 76.1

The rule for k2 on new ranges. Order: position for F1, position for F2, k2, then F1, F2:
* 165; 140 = 78.6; 154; 157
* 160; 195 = 78.1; 161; 156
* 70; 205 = 72.6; 145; 145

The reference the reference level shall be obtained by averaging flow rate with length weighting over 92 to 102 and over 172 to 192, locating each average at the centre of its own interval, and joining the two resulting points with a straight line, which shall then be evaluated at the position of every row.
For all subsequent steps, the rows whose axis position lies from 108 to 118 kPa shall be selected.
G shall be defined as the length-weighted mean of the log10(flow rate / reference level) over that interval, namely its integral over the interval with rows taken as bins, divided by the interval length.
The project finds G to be -0.003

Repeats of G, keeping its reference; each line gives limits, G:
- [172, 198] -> 0.004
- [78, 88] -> -0.013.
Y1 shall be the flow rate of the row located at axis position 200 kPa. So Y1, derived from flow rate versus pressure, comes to 153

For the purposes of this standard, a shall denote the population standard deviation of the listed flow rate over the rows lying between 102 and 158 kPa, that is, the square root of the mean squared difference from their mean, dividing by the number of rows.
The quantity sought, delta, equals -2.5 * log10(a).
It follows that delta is -1.7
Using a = 5.0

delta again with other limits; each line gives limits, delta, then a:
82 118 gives -1.2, 3.0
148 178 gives -2.0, 6.4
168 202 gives -2.0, 6.5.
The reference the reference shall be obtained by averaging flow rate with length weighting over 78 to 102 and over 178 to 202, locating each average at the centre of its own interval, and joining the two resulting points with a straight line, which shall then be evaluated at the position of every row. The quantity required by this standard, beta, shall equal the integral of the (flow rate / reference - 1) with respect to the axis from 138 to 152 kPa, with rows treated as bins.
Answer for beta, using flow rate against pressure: -0.1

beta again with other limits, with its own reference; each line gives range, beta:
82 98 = 0.1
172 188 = -0.2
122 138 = 0.3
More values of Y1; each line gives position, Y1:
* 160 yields 161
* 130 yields 154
